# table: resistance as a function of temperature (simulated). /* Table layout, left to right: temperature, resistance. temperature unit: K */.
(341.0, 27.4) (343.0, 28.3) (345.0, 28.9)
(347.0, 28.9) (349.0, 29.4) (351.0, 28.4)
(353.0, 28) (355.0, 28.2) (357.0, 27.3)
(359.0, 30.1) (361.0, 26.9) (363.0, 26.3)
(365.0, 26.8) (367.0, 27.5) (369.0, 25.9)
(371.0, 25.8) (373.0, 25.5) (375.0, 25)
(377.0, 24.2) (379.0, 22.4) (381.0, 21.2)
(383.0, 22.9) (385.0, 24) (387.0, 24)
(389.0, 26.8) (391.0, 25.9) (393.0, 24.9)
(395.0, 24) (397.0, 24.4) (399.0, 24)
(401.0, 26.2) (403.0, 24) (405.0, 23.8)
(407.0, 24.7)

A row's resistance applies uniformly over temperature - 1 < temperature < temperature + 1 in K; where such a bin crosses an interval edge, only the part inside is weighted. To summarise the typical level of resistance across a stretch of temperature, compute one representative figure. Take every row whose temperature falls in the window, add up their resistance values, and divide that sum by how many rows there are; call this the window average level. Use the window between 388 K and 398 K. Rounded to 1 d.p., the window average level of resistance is 25.2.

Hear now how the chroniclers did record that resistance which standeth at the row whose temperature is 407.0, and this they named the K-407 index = 24.7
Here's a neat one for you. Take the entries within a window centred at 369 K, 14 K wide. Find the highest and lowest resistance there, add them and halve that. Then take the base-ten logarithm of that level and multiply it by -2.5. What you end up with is -3.55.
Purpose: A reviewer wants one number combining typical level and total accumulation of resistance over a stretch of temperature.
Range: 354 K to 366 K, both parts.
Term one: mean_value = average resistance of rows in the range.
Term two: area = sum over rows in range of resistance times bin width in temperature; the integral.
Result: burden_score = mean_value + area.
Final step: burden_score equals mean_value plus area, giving 359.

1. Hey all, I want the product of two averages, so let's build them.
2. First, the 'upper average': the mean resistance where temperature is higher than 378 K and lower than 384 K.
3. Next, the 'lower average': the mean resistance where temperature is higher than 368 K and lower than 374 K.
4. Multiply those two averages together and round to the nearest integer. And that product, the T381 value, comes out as 570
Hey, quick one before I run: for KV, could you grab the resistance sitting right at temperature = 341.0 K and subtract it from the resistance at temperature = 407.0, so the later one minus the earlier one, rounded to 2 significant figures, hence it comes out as -2.7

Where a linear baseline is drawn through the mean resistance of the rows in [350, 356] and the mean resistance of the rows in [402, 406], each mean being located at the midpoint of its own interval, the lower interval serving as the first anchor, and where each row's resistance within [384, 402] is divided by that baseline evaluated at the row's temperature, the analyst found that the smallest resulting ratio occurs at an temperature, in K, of 385.0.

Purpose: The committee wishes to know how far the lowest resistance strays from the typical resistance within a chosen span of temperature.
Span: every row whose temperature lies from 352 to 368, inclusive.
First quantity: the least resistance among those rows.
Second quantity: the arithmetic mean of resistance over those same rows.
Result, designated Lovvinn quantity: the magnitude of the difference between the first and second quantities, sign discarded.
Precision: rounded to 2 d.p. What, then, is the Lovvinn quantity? 1.34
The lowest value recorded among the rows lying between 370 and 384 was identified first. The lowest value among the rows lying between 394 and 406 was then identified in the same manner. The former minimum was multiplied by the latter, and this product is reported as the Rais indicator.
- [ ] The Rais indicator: 505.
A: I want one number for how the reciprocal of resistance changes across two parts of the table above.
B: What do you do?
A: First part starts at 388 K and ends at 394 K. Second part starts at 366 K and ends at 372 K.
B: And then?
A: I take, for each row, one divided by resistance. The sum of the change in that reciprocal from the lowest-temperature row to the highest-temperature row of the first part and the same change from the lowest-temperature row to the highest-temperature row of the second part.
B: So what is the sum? 0.005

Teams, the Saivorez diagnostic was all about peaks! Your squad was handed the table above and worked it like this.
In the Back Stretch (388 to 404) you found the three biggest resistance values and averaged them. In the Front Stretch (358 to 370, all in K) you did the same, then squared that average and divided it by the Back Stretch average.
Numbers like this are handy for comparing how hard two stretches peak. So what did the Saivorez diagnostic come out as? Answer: 30.2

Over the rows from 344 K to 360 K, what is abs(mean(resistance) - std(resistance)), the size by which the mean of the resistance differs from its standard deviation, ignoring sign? 27.8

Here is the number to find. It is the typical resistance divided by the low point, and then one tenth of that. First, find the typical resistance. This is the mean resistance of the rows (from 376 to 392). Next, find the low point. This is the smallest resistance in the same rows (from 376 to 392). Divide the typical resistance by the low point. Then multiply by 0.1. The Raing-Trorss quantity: 0.113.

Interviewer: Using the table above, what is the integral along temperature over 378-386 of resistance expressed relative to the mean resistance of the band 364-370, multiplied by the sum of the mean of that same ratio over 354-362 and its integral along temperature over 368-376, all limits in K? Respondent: 59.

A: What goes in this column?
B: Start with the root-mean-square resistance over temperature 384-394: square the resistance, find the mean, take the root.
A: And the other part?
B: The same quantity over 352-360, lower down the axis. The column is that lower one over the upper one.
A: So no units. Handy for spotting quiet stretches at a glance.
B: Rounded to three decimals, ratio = 1.130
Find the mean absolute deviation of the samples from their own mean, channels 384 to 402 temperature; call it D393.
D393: 0.93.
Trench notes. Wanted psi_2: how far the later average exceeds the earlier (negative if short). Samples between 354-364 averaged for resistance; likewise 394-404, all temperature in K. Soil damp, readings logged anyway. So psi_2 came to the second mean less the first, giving -3.2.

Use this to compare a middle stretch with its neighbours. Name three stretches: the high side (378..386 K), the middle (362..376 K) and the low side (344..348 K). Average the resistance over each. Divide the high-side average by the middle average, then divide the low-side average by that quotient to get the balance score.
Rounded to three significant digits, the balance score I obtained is 33.4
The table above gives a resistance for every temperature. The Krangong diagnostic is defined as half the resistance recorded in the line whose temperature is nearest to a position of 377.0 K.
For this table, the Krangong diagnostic 12.1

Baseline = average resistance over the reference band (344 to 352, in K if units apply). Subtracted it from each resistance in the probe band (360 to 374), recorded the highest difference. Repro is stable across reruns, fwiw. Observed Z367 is -1.4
